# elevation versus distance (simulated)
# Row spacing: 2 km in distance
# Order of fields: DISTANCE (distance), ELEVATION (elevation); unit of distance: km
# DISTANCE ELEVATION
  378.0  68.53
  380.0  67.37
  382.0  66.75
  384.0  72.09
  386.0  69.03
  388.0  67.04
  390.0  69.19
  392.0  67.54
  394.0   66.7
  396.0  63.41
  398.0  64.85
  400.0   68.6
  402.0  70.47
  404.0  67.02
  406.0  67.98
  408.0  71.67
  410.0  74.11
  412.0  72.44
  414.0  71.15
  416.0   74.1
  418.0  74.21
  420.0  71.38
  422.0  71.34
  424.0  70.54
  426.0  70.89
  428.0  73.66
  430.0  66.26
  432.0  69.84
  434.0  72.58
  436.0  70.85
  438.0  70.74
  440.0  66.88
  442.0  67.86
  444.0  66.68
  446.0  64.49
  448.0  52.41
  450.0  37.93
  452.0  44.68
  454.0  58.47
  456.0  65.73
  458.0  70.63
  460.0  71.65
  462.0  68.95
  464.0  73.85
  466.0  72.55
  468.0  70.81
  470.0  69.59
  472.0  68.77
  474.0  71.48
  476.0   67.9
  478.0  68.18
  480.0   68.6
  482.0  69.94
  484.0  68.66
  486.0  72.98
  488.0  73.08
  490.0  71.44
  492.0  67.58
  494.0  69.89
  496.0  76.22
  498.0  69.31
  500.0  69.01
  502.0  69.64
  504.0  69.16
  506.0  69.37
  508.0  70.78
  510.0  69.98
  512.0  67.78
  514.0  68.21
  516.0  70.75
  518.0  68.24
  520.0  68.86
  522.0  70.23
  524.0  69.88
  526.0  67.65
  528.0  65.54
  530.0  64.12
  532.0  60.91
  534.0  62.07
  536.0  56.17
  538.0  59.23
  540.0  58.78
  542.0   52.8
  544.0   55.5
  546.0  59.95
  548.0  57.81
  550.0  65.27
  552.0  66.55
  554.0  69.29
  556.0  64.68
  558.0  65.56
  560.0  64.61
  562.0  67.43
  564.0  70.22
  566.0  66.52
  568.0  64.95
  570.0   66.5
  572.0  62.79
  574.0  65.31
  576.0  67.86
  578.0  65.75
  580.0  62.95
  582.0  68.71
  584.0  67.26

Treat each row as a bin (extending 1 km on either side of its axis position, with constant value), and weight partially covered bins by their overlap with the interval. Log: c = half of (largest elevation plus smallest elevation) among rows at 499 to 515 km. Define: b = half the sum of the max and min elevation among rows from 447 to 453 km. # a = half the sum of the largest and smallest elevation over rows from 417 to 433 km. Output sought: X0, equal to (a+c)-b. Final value 94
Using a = 70.2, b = 45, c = 69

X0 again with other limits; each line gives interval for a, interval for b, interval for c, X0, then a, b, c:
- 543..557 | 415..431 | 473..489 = 63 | 62.4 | 70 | 70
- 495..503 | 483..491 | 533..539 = 61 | 72.6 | 71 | 59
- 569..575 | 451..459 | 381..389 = 76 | 64.6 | 58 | 69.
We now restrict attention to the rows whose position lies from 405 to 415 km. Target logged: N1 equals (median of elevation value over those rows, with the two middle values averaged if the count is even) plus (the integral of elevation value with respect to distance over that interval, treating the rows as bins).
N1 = 786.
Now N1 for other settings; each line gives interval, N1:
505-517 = 903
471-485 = 1036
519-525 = 488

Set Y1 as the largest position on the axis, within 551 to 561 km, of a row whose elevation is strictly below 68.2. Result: 560.0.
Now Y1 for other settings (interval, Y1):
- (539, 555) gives 552.0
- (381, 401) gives 398.0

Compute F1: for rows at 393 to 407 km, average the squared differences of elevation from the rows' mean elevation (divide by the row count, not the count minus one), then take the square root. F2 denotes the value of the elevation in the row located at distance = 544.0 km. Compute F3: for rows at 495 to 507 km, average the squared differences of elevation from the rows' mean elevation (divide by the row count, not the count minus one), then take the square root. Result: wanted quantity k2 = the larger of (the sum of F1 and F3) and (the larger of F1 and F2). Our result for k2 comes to 55.5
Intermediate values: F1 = 2.18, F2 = 55.5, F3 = 2.6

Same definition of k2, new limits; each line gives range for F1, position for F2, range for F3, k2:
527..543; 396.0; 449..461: 63.4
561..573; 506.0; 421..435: 69.4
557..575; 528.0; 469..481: 65.5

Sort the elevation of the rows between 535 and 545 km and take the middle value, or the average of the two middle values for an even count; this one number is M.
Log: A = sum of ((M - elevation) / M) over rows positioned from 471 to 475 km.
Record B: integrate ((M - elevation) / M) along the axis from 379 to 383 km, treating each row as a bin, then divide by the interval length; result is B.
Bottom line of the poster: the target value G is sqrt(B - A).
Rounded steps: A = -0.50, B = -0.19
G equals 0.550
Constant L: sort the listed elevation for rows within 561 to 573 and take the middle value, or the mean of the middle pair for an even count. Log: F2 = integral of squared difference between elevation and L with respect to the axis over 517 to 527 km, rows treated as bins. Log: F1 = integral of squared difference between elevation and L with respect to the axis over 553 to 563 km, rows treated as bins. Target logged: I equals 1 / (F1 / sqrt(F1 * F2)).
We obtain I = 1.5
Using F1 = 33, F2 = 70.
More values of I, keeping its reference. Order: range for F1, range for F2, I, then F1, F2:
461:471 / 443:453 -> 3.5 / 249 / 2993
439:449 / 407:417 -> 1.0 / 410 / 397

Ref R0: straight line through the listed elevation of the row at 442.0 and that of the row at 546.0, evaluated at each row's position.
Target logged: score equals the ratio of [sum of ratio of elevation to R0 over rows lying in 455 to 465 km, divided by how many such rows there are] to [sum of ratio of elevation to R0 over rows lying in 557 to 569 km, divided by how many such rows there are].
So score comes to 0.93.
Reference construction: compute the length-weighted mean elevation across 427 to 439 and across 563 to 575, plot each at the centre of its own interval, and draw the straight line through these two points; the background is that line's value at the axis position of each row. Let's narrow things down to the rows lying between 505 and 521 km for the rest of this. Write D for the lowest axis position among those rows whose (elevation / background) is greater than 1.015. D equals 506.0 km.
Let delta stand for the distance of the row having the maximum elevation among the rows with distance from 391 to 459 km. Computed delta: 418.0 km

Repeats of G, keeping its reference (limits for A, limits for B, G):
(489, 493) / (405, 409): 0.482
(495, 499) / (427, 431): 0.588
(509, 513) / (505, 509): 0.453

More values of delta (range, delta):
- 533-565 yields 564.0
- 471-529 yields 496.0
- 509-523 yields 516.0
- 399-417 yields 410.0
